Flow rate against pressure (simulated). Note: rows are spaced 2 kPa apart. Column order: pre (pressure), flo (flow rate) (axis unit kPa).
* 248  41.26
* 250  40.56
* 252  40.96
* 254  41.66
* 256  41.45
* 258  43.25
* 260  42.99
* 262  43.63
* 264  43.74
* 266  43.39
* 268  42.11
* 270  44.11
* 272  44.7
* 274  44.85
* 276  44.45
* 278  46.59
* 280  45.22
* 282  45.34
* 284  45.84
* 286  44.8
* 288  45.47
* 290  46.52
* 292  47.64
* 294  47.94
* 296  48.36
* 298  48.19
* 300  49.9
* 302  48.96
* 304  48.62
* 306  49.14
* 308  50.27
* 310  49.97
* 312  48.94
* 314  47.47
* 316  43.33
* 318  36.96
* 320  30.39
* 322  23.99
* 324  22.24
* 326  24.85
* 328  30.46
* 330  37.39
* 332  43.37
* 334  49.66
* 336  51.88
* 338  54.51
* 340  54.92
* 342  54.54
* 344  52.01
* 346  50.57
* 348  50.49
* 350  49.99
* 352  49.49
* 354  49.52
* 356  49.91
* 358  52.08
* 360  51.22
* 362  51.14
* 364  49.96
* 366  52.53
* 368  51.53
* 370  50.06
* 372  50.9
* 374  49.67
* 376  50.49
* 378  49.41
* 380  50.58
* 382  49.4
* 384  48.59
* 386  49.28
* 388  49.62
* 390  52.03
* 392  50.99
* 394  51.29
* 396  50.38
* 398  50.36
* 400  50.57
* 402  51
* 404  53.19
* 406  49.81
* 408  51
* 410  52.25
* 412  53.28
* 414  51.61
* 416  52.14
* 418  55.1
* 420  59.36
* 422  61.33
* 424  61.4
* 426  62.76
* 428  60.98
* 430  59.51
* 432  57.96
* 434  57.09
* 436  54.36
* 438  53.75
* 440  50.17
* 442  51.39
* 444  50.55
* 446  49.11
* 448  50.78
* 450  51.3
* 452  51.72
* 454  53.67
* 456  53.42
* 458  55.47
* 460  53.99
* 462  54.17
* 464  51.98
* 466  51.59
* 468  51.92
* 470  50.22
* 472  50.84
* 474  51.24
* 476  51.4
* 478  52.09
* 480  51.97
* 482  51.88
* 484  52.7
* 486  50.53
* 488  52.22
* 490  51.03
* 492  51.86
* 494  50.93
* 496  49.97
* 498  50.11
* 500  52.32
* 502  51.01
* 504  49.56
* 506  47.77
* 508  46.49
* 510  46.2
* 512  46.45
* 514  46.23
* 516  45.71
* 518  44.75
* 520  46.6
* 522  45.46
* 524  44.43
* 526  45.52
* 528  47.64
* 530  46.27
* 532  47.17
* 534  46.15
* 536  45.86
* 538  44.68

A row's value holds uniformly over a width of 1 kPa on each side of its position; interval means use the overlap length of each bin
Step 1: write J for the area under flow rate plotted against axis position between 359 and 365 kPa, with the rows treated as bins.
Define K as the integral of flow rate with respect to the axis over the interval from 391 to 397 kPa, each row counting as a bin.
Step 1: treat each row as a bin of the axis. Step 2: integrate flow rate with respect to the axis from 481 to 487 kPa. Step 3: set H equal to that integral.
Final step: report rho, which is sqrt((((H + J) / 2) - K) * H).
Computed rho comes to 26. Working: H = 310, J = 305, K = 305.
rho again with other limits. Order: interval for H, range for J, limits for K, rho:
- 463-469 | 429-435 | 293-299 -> 113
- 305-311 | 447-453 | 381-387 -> 51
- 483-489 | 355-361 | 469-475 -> 36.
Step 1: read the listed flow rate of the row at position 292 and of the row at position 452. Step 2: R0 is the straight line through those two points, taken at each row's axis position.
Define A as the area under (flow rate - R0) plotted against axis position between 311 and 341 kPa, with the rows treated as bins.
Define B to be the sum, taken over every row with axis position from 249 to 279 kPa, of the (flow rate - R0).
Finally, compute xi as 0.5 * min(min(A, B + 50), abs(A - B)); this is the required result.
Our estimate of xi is -127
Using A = -254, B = -55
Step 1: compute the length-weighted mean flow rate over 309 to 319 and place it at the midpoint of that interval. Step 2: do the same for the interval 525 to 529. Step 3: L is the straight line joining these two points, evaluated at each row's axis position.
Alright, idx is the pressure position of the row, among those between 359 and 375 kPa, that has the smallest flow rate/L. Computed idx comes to 374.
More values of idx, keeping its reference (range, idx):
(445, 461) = 446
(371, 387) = 384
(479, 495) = 486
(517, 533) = 524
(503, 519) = 518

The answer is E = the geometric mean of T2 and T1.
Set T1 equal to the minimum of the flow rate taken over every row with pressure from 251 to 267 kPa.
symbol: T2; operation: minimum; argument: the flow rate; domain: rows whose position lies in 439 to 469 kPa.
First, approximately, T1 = 40.96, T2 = 49.11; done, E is 44.9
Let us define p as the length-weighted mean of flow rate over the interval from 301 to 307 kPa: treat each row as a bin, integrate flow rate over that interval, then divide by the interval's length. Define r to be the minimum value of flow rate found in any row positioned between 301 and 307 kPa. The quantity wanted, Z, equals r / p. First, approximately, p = 48.9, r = 48.62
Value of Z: 0.994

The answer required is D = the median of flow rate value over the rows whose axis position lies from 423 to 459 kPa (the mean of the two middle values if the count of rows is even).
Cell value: 54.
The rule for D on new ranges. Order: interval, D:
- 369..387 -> 50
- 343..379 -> 50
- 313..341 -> 40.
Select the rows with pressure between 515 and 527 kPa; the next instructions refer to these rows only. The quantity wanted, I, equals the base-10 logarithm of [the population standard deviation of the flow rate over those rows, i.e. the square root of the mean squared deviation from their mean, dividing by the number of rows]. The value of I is -0.2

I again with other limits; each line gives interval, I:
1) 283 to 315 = 0.2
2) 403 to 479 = 0.6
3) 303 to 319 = 0.6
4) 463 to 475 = -0.2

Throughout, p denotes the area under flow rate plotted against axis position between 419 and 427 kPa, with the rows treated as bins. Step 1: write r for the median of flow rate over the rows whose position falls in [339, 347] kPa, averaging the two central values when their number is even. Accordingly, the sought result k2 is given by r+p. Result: 543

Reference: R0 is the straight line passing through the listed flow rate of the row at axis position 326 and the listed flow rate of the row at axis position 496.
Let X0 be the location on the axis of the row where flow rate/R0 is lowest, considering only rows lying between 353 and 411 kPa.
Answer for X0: 406 kPa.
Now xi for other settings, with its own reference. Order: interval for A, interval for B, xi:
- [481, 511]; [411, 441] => -38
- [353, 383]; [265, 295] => 9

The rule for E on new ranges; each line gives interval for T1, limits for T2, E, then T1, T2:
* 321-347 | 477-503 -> 33.3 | 22.24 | 49.97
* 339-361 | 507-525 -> 46.9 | 49.49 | 44.43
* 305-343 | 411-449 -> 33.0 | 22.24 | 49.11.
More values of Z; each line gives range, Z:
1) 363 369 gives 0.973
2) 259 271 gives 0.972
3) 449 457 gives 0.977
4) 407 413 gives 0.977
